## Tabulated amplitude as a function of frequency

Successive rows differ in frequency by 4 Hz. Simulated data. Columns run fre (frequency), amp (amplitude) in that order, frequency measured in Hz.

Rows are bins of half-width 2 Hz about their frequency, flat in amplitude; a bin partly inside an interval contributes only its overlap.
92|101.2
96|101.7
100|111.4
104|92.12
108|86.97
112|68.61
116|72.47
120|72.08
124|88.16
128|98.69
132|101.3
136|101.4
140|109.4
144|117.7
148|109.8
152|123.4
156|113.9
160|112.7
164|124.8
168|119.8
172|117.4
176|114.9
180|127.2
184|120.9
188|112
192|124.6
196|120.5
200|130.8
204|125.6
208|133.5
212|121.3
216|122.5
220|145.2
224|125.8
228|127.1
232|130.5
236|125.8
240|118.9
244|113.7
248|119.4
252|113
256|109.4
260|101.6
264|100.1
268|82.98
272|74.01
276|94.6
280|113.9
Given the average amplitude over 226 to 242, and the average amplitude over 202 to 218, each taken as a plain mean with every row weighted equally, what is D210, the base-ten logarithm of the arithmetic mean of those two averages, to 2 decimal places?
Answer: 2.10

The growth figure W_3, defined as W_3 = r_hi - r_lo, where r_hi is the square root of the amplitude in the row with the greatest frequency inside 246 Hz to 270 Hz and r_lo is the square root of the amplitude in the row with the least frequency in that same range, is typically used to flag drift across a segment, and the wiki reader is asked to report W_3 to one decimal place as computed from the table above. -1.8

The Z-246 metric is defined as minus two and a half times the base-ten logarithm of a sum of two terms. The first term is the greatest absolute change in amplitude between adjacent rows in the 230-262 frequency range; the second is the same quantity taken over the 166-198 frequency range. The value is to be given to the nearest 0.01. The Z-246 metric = -3.27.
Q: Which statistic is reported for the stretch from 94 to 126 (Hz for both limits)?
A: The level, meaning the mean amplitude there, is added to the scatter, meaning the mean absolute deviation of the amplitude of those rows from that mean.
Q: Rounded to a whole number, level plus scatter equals 98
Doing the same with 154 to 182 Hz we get 123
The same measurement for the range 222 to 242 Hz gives 128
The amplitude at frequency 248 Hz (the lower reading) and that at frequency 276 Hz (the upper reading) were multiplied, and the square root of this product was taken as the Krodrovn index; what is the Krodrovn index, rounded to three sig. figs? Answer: 106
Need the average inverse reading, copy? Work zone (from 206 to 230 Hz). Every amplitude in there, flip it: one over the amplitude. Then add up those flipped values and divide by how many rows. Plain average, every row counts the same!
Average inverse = 0.0078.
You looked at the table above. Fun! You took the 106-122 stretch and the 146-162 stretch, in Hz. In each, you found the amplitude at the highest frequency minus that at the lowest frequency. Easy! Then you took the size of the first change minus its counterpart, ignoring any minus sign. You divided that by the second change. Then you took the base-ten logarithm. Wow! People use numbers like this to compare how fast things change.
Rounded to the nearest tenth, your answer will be 0.8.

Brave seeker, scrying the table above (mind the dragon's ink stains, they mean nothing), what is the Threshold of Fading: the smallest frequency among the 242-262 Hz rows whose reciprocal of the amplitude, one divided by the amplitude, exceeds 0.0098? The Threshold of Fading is 260 Hz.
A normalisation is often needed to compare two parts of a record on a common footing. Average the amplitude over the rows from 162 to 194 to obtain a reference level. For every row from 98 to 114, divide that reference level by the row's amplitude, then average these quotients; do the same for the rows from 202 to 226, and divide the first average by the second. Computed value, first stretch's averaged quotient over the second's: 1.47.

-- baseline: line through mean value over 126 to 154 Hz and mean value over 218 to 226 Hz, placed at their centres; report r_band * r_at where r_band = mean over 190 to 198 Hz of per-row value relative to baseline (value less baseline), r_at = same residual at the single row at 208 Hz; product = -10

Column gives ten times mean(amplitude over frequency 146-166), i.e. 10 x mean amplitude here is 1169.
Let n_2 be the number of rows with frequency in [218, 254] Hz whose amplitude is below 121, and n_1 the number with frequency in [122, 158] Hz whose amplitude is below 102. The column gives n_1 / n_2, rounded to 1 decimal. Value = 1.0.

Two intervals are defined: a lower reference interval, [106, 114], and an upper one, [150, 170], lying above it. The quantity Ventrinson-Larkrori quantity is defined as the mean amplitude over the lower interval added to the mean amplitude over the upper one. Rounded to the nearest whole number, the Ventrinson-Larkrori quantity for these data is 197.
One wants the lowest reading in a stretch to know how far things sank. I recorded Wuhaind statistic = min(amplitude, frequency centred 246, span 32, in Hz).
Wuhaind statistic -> 101.6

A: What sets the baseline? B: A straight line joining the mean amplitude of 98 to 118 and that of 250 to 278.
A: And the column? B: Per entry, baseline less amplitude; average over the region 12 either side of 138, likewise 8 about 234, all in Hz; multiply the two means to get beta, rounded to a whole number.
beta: 561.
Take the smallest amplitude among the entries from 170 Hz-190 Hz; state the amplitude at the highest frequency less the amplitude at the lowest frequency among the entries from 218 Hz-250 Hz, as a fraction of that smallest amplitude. -0.23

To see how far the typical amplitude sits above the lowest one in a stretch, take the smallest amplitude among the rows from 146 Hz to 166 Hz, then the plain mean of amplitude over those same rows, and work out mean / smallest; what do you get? 1.06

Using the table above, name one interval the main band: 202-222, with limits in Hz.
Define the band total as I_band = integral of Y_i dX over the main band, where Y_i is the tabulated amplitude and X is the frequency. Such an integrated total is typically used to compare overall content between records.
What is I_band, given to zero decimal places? 2592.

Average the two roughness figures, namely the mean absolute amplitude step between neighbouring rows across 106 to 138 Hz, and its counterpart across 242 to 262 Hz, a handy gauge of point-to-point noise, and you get 6.6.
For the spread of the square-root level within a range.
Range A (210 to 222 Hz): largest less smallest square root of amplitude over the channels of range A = 1.0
